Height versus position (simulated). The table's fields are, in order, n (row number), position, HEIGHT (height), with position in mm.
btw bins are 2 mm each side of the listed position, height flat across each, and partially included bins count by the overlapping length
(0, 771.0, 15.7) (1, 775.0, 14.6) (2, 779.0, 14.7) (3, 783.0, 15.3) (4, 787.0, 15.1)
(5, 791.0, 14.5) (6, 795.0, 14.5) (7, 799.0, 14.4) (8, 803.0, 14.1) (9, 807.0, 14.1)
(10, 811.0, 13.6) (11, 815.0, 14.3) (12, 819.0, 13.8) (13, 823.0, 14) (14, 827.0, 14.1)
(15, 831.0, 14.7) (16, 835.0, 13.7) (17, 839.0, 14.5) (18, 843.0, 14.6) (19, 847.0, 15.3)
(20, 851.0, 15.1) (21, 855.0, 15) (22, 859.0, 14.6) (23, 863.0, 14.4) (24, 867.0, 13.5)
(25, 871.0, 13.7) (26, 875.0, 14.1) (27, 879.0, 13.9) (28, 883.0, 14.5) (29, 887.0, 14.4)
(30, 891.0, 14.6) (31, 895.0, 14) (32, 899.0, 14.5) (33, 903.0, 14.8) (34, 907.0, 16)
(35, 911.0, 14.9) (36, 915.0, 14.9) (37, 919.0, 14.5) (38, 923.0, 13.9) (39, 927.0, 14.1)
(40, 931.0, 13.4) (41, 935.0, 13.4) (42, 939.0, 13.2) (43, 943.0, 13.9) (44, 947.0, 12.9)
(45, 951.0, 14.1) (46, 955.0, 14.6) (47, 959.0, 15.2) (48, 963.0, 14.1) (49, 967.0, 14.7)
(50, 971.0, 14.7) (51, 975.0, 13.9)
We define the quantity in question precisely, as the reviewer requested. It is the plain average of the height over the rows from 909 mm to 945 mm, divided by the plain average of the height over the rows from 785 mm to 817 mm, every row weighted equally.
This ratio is 0.98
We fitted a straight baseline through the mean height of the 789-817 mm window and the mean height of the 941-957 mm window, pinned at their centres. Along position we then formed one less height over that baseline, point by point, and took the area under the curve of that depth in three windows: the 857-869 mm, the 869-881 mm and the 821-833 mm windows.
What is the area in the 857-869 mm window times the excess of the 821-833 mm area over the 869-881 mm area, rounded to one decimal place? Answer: 0.0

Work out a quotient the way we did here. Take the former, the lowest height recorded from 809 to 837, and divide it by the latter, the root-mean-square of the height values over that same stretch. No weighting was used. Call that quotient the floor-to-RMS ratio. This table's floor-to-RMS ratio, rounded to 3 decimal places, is 0.969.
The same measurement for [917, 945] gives 0.958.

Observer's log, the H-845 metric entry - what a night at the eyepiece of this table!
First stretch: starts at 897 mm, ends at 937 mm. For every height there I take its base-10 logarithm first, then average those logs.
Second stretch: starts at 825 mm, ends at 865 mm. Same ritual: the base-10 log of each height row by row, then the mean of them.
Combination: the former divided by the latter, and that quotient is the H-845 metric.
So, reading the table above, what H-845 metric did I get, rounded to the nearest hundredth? 1.00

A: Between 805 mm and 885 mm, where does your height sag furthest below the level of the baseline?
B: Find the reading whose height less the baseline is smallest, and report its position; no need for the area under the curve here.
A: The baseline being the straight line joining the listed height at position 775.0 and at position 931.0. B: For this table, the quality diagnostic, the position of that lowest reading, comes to 811.0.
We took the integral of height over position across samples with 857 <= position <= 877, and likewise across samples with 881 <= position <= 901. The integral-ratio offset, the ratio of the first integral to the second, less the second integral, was -287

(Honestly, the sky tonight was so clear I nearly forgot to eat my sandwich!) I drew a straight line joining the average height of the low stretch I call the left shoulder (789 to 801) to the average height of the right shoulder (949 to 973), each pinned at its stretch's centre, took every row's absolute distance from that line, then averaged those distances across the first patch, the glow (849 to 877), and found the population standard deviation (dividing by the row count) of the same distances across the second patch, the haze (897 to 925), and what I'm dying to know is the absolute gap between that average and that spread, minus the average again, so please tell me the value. -0.46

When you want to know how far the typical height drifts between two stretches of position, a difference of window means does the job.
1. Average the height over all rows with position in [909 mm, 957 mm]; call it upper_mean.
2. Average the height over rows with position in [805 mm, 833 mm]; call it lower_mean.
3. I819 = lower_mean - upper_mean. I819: 0.1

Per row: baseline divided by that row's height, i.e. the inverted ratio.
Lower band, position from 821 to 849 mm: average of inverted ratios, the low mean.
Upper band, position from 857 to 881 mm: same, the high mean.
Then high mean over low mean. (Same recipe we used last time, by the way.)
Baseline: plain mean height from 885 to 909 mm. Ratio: 1.027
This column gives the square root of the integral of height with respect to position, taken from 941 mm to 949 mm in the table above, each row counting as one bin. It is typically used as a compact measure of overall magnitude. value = 10.4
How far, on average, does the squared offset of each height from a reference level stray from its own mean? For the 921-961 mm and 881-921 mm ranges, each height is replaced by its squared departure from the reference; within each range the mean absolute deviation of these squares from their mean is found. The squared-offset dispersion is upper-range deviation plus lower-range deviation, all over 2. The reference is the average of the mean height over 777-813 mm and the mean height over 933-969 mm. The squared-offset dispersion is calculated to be 0.50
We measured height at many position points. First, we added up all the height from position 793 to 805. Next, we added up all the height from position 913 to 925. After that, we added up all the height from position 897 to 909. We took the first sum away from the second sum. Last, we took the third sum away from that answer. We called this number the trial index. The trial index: -45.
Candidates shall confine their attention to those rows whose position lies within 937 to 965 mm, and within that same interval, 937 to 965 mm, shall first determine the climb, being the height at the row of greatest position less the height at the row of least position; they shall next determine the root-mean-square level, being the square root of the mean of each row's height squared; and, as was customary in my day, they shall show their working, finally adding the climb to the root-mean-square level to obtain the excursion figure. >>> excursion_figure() 14.9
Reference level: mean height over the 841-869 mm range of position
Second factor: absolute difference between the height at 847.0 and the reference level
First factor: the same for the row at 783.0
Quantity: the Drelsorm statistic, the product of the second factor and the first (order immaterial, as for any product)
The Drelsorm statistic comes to 0.43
